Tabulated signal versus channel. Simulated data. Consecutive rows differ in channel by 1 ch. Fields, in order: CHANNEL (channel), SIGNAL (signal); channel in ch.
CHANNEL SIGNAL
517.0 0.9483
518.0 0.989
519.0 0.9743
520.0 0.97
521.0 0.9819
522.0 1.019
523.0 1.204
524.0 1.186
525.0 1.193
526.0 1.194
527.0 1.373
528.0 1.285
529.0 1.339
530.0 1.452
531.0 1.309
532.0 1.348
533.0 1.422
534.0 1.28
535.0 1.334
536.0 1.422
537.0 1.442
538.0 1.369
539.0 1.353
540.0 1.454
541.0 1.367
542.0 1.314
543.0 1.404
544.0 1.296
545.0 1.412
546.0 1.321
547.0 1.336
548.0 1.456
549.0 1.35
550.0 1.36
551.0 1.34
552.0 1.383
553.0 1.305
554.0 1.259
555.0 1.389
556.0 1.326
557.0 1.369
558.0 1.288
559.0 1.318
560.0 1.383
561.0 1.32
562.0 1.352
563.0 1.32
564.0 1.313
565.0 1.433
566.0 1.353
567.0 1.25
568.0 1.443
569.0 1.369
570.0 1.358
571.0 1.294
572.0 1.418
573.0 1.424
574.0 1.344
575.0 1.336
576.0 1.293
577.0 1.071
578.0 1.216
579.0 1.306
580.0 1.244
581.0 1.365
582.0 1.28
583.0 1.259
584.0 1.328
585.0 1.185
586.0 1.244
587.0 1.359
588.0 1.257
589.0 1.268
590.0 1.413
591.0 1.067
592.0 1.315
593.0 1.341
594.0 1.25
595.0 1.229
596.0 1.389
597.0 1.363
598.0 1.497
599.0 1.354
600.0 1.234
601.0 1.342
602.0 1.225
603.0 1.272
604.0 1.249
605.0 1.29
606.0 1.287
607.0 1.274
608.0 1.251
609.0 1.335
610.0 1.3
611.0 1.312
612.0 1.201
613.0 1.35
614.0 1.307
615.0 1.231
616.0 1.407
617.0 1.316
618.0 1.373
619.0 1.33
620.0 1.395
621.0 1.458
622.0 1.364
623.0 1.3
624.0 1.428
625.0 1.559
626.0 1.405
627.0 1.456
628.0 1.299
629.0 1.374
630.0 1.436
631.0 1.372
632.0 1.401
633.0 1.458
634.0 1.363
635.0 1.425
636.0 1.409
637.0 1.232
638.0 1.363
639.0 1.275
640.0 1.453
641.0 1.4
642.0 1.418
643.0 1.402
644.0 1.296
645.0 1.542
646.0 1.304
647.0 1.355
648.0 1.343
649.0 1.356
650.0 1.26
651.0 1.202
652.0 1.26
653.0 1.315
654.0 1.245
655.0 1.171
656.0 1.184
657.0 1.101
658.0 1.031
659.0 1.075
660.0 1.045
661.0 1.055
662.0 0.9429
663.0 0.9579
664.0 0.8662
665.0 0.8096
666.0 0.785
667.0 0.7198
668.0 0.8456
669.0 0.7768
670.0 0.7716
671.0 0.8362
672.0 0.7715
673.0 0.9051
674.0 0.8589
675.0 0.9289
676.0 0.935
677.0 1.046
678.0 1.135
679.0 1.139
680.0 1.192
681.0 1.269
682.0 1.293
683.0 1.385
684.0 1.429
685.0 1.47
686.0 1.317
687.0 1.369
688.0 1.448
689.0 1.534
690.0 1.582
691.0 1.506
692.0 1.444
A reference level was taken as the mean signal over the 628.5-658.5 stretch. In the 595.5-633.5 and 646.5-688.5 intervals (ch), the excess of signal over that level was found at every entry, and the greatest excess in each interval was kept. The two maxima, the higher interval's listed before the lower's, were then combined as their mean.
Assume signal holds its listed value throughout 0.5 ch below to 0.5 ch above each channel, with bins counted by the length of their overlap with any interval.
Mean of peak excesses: 0.19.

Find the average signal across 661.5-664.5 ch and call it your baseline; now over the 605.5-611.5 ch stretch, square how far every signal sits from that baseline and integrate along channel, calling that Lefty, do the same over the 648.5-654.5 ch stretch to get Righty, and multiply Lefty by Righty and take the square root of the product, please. 0.79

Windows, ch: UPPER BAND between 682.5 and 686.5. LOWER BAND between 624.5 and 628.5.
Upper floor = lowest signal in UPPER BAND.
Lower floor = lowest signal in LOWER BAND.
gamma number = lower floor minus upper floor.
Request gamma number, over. -0.02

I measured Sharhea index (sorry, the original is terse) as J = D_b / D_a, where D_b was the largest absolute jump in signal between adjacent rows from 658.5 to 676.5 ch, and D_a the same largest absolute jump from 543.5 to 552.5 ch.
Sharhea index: 1.1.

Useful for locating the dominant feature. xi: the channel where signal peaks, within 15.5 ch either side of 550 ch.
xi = 548.0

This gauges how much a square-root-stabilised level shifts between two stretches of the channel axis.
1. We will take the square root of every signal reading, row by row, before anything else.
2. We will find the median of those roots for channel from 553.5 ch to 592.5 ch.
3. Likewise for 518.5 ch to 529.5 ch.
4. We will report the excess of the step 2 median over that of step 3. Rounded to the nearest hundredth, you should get 0.06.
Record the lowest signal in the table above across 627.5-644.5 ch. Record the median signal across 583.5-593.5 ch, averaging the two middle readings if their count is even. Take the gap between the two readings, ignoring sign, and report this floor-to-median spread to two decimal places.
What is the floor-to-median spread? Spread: 0.06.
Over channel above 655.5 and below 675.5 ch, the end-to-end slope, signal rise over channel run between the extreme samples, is -0.013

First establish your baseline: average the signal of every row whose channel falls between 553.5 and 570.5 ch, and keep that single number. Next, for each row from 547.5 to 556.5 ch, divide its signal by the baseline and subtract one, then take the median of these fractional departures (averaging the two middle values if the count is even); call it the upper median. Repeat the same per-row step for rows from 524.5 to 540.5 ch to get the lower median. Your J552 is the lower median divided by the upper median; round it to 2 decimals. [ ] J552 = 1.08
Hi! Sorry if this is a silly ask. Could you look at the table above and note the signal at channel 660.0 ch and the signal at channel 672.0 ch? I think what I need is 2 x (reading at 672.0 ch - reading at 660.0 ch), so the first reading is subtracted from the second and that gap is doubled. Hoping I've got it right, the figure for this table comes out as -0.55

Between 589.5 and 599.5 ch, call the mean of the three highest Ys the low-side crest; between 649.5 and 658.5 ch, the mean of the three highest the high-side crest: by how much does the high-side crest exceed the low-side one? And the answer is -0.155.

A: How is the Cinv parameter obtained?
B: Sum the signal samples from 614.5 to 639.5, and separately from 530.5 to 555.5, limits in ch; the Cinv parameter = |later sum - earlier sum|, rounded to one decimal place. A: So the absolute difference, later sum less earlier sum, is 0.4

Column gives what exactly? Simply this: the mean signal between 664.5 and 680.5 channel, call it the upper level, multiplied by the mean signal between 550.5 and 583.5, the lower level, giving 1.197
